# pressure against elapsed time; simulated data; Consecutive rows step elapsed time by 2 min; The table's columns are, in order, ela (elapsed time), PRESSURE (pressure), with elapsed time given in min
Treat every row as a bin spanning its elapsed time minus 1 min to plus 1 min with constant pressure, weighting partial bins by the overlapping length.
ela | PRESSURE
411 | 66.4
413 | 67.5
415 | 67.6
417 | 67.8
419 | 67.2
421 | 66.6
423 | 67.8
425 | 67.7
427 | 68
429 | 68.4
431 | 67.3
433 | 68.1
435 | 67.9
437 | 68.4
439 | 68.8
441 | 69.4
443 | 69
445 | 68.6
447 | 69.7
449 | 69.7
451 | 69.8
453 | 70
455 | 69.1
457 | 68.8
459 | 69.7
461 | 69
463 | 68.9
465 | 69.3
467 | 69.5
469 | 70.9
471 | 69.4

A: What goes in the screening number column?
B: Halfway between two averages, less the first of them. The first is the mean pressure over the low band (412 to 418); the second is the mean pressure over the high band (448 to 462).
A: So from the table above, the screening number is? 0.90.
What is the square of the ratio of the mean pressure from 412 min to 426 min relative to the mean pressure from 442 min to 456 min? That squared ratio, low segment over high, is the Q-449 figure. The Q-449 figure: 0.94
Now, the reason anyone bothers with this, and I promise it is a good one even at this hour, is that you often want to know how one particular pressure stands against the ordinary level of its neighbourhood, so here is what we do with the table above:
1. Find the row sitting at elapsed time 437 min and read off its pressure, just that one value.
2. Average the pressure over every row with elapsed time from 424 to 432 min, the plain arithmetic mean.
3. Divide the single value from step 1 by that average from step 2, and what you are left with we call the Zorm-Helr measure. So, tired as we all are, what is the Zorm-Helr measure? 1.008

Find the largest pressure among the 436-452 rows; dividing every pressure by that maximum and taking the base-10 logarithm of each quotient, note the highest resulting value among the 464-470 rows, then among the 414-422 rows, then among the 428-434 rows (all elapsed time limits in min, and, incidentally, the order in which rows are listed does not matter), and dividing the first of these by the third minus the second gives 1.77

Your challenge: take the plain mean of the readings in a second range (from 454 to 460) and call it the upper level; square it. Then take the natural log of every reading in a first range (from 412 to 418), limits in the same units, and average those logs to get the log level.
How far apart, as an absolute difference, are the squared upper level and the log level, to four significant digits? 4784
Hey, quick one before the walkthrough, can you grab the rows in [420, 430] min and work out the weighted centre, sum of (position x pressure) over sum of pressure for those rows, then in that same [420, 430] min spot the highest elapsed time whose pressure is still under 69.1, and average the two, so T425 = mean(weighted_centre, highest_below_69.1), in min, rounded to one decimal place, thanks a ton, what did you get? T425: 427.0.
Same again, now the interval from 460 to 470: 464.0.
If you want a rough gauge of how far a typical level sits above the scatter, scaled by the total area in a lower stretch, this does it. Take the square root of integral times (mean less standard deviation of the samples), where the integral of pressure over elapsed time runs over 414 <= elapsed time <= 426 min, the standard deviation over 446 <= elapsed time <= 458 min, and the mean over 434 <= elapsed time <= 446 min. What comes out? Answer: 235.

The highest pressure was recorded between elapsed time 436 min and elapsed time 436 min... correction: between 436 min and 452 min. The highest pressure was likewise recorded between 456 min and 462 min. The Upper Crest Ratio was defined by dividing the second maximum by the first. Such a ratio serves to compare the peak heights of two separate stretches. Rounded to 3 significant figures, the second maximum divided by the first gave 0.999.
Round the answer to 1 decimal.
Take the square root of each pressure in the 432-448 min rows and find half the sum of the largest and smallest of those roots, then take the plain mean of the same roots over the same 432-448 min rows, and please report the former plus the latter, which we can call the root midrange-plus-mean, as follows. 16.6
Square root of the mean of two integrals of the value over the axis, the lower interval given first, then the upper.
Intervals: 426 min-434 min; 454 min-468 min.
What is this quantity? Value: 27.5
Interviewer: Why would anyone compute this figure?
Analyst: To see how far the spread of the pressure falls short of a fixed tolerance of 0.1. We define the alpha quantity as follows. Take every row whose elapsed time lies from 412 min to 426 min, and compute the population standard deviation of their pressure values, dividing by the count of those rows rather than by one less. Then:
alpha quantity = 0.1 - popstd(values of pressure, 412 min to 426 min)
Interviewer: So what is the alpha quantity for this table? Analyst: -0.299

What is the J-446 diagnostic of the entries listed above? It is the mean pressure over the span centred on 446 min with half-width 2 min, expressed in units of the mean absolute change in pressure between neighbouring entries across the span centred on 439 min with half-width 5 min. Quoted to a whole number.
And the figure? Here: 146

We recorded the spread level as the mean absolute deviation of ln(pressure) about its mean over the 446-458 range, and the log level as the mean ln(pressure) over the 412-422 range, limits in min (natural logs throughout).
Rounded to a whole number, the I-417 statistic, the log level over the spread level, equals 773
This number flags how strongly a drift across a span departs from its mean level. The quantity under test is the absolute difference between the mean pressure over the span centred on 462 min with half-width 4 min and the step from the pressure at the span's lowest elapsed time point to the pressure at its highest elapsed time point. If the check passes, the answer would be 69.6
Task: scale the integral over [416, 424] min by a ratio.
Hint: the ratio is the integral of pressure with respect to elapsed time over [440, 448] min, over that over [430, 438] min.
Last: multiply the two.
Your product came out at 549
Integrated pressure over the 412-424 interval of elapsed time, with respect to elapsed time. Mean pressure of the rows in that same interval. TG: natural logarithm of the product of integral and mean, 10.91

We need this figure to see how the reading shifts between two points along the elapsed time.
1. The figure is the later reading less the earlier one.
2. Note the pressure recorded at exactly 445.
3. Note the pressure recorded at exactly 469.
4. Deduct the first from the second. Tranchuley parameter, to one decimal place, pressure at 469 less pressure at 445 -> 2.3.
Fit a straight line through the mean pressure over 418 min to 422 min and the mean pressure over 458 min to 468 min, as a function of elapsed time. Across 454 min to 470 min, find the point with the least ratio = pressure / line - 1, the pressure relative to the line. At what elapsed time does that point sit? 463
